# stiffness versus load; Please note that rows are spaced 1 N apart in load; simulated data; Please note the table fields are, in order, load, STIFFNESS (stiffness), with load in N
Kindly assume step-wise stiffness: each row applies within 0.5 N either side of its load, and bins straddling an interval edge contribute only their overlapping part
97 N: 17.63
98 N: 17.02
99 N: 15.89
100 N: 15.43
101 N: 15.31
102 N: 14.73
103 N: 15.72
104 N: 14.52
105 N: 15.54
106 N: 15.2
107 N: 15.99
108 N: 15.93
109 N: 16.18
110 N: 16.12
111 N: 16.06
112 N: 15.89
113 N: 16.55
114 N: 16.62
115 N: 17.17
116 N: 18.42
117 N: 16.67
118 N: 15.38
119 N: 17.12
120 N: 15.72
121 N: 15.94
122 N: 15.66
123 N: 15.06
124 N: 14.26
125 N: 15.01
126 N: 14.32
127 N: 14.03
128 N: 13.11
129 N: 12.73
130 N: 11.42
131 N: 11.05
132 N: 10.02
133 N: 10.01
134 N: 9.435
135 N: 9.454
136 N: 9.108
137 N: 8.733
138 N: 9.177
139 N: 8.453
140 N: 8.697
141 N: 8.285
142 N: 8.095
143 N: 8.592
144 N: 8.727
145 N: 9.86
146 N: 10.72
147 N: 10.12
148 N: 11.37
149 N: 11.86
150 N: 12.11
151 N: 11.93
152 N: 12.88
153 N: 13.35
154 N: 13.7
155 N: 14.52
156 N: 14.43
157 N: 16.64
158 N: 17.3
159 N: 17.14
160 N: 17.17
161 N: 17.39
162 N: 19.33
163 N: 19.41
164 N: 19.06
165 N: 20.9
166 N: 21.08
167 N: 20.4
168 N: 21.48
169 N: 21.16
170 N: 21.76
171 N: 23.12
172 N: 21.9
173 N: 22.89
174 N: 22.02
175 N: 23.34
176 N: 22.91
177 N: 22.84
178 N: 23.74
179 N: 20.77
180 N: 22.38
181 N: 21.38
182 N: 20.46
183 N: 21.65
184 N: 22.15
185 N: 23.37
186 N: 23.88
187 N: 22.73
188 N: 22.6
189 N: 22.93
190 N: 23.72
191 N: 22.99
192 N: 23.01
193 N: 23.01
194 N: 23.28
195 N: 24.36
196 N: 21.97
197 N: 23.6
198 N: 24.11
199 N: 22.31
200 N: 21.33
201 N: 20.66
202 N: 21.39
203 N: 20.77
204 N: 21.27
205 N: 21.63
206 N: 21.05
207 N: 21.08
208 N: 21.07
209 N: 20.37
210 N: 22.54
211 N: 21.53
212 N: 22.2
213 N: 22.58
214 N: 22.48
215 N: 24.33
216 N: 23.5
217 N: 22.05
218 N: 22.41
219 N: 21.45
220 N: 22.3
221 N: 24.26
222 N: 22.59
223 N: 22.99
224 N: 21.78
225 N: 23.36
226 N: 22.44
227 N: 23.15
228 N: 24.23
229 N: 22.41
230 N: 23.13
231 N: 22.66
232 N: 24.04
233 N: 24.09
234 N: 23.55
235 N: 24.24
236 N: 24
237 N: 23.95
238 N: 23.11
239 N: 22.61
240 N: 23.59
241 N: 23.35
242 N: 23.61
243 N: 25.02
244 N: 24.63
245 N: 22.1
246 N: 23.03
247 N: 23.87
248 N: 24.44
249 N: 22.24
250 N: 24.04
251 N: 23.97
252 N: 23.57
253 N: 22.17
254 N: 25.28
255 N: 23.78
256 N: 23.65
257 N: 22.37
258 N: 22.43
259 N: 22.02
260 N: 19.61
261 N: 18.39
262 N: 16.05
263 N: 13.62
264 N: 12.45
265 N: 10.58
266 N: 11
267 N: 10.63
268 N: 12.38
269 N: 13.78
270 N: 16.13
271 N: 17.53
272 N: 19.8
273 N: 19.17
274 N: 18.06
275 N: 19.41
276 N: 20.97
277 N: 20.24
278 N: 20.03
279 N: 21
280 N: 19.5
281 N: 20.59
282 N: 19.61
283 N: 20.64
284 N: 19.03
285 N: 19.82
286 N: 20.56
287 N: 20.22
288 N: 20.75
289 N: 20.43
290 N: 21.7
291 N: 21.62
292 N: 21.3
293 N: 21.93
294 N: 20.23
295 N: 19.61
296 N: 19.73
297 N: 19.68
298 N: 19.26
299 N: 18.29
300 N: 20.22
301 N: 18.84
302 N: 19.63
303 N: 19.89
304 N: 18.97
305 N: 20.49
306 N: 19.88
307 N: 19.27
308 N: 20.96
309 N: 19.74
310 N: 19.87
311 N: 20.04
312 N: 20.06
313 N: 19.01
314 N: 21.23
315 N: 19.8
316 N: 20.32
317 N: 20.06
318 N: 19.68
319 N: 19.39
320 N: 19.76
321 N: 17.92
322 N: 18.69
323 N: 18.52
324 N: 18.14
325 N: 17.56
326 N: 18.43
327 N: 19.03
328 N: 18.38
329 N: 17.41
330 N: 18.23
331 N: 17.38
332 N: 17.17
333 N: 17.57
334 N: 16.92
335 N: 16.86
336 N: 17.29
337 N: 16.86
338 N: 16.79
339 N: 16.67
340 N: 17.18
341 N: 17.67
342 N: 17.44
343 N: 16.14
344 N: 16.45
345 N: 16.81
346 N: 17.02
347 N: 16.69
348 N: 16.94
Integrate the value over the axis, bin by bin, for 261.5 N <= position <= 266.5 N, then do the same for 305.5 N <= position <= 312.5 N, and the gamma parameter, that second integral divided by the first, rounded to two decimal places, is 2.19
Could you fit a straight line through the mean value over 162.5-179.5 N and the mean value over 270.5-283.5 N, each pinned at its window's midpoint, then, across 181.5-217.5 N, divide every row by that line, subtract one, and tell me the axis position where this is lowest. 182 N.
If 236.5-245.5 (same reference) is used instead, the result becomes 245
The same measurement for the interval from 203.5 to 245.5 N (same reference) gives 209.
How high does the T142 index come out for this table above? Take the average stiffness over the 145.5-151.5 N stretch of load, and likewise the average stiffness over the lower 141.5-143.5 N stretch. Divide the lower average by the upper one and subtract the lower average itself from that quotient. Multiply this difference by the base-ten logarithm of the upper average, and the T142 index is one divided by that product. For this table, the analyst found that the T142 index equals -0.125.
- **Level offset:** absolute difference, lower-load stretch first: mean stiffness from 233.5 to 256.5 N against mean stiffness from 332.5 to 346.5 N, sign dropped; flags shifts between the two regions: 6.7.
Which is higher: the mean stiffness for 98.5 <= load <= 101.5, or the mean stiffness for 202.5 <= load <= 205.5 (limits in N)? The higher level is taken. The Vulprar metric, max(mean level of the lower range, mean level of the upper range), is 21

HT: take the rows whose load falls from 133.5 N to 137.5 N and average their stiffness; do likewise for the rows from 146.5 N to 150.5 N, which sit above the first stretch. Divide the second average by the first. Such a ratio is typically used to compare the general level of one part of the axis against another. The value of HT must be 1.2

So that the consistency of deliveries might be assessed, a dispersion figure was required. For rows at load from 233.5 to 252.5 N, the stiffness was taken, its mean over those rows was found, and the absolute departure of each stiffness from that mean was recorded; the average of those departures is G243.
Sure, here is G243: 0.580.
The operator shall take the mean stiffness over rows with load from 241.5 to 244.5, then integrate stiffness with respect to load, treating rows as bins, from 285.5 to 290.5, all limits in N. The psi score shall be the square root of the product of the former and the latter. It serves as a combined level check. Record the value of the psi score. 50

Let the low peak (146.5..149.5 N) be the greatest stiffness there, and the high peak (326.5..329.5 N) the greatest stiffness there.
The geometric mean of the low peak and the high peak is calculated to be 15.0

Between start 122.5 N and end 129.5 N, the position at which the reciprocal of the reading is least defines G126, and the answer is 123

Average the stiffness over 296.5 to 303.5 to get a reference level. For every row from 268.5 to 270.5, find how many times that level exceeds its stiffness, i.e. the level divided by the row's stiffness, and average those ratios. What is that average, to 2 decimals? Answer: 1.31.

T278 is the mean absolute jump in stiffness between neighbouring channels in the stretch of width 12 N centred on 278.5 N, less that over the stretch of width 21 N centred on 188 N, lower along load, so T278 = 0.16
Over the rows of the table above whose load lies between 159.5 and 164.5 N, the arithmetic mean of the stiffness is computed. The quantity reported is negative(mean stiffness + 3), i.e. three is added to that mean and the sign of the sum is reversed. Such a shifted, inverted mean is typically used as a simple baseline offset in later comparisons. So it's -21.5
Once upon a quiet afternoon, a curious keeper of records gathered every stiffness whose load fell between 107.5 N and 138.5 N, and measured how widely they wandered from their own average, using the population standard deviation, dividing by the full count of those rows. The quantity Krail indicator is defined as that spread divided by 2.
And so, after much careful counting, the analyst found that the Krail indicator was 1.45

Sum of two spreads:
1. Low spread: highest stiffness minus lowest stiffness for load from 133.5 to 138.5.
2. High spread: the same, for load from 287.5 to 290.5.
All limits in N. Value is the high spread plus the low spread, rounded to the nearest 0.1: 2.0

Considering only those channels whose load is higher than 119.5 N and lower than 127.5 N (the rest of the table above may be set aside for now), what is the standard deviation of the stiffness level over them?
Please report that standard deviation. 0.7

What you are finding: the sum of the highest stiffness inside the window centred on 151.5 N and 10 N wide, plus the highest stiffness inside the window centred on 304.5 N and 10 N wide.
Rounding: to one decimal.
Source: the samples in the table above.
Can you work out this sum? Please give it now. 35.5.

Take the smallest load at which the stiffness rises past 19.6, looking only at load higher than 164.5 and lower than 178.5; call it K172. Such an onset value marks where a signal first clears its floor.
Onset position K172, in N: 165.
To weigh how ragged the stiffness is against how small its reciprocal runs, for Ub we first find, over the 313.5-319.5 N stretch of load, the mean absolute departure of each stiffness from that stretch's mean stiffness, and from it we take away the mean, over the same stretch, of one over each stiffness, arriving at 0.41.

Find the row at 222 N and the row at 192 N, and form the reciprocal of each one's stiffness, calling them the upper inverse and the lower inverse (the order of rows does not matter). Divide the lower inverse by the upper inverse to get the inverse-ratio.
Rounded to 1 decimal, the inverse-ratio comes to 1.0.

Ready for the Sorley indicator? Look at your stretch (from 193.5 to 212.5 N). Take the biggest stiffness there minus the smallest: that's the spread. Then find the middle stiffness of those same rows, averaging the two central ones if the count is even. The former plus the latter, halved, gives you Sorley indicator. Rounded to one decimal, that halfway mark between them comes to 12.8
